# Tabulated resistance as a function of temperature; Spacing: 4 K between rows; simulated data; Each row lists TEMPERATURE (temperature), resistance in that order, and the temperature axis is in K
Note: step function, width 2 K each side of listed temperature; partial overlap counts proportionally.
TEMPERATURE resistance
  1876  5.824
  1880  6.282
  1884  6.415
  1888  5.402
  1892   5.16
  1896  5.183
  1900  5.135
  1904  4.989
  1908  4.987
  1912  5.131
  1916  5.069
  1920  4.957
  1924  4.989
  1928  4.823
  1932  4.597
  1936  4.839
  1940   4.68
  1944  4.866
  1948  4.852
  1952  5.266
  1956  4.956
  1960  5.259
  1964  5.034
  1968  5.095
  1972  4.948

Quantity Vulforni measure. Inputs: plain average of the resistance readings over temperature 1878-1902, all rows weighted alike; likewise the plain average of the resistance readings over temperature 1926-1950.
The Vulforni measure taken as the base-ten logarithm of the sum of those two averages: 1.02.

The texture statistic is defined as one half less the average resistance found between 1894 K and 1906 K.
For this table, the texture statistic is -4.60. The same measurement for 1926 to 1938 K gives -4.25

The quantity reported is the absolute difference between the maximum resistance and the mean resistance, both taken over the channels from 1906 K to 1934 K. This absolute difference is 0.195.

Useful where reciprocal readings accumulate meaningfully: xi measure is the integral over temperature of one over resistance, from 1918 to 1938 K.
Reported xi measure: 4.13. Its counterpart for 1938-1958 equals 4.07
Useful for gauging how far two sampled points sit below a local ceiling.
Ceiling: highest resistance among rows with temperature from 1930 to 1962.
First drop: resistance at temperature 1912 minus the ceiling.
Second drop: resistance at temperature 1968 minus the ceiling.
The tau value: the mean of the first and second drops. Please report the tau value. -0.15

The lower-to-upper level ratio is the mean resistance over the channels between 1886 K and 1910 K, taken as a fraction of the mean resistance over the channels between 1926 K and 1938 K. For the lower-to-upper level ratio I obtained 1.08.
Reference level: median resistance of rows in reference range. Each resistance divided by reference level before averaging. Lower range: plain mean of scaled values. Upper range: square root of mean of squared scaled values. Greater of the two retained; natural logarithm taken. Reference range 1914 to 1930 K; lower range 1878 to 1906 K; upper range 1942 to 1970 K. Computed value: 0.102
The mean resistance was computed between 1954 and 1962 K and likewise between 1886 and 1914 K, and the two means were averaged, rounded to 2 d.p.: 5.12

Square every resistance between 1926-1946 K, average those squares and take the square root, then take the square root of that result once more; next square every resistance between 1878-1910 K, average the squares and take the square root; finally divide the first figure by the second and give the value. 0.399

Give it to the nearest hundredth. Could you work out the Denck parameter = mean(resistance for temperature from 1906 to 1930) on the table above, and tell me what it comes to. 4.99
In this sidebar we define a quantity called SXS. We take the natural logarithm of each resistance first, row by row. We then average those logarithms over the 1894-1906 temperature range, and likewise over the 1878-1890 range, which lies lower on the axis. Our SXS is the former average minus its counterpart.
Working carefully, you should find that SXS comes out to -0.16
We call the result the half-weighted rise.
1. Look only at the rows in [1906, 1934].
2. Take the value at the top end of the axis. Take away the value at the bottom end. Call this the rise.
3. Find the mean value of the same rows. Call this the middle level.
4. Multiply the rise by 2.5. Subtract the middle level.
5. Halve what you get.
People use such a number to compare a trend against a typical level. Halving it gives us -3.0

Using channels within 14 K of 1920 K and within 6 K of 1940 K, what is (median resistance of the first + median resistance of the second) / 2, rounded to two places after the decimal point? 4.91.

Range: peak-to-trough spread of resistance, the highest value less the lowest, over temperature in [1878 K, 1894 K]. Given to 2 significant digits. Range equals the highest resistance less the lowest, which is 1.3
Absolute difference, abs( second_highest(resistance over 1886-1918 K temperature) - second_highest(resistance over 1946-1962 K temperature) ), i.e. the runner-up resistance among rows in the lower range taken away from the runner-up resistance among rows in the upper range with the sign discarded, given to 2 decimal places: 0.08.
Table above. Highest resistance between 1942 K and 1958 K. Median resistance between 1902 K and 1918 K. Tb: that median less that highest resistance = -0.24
